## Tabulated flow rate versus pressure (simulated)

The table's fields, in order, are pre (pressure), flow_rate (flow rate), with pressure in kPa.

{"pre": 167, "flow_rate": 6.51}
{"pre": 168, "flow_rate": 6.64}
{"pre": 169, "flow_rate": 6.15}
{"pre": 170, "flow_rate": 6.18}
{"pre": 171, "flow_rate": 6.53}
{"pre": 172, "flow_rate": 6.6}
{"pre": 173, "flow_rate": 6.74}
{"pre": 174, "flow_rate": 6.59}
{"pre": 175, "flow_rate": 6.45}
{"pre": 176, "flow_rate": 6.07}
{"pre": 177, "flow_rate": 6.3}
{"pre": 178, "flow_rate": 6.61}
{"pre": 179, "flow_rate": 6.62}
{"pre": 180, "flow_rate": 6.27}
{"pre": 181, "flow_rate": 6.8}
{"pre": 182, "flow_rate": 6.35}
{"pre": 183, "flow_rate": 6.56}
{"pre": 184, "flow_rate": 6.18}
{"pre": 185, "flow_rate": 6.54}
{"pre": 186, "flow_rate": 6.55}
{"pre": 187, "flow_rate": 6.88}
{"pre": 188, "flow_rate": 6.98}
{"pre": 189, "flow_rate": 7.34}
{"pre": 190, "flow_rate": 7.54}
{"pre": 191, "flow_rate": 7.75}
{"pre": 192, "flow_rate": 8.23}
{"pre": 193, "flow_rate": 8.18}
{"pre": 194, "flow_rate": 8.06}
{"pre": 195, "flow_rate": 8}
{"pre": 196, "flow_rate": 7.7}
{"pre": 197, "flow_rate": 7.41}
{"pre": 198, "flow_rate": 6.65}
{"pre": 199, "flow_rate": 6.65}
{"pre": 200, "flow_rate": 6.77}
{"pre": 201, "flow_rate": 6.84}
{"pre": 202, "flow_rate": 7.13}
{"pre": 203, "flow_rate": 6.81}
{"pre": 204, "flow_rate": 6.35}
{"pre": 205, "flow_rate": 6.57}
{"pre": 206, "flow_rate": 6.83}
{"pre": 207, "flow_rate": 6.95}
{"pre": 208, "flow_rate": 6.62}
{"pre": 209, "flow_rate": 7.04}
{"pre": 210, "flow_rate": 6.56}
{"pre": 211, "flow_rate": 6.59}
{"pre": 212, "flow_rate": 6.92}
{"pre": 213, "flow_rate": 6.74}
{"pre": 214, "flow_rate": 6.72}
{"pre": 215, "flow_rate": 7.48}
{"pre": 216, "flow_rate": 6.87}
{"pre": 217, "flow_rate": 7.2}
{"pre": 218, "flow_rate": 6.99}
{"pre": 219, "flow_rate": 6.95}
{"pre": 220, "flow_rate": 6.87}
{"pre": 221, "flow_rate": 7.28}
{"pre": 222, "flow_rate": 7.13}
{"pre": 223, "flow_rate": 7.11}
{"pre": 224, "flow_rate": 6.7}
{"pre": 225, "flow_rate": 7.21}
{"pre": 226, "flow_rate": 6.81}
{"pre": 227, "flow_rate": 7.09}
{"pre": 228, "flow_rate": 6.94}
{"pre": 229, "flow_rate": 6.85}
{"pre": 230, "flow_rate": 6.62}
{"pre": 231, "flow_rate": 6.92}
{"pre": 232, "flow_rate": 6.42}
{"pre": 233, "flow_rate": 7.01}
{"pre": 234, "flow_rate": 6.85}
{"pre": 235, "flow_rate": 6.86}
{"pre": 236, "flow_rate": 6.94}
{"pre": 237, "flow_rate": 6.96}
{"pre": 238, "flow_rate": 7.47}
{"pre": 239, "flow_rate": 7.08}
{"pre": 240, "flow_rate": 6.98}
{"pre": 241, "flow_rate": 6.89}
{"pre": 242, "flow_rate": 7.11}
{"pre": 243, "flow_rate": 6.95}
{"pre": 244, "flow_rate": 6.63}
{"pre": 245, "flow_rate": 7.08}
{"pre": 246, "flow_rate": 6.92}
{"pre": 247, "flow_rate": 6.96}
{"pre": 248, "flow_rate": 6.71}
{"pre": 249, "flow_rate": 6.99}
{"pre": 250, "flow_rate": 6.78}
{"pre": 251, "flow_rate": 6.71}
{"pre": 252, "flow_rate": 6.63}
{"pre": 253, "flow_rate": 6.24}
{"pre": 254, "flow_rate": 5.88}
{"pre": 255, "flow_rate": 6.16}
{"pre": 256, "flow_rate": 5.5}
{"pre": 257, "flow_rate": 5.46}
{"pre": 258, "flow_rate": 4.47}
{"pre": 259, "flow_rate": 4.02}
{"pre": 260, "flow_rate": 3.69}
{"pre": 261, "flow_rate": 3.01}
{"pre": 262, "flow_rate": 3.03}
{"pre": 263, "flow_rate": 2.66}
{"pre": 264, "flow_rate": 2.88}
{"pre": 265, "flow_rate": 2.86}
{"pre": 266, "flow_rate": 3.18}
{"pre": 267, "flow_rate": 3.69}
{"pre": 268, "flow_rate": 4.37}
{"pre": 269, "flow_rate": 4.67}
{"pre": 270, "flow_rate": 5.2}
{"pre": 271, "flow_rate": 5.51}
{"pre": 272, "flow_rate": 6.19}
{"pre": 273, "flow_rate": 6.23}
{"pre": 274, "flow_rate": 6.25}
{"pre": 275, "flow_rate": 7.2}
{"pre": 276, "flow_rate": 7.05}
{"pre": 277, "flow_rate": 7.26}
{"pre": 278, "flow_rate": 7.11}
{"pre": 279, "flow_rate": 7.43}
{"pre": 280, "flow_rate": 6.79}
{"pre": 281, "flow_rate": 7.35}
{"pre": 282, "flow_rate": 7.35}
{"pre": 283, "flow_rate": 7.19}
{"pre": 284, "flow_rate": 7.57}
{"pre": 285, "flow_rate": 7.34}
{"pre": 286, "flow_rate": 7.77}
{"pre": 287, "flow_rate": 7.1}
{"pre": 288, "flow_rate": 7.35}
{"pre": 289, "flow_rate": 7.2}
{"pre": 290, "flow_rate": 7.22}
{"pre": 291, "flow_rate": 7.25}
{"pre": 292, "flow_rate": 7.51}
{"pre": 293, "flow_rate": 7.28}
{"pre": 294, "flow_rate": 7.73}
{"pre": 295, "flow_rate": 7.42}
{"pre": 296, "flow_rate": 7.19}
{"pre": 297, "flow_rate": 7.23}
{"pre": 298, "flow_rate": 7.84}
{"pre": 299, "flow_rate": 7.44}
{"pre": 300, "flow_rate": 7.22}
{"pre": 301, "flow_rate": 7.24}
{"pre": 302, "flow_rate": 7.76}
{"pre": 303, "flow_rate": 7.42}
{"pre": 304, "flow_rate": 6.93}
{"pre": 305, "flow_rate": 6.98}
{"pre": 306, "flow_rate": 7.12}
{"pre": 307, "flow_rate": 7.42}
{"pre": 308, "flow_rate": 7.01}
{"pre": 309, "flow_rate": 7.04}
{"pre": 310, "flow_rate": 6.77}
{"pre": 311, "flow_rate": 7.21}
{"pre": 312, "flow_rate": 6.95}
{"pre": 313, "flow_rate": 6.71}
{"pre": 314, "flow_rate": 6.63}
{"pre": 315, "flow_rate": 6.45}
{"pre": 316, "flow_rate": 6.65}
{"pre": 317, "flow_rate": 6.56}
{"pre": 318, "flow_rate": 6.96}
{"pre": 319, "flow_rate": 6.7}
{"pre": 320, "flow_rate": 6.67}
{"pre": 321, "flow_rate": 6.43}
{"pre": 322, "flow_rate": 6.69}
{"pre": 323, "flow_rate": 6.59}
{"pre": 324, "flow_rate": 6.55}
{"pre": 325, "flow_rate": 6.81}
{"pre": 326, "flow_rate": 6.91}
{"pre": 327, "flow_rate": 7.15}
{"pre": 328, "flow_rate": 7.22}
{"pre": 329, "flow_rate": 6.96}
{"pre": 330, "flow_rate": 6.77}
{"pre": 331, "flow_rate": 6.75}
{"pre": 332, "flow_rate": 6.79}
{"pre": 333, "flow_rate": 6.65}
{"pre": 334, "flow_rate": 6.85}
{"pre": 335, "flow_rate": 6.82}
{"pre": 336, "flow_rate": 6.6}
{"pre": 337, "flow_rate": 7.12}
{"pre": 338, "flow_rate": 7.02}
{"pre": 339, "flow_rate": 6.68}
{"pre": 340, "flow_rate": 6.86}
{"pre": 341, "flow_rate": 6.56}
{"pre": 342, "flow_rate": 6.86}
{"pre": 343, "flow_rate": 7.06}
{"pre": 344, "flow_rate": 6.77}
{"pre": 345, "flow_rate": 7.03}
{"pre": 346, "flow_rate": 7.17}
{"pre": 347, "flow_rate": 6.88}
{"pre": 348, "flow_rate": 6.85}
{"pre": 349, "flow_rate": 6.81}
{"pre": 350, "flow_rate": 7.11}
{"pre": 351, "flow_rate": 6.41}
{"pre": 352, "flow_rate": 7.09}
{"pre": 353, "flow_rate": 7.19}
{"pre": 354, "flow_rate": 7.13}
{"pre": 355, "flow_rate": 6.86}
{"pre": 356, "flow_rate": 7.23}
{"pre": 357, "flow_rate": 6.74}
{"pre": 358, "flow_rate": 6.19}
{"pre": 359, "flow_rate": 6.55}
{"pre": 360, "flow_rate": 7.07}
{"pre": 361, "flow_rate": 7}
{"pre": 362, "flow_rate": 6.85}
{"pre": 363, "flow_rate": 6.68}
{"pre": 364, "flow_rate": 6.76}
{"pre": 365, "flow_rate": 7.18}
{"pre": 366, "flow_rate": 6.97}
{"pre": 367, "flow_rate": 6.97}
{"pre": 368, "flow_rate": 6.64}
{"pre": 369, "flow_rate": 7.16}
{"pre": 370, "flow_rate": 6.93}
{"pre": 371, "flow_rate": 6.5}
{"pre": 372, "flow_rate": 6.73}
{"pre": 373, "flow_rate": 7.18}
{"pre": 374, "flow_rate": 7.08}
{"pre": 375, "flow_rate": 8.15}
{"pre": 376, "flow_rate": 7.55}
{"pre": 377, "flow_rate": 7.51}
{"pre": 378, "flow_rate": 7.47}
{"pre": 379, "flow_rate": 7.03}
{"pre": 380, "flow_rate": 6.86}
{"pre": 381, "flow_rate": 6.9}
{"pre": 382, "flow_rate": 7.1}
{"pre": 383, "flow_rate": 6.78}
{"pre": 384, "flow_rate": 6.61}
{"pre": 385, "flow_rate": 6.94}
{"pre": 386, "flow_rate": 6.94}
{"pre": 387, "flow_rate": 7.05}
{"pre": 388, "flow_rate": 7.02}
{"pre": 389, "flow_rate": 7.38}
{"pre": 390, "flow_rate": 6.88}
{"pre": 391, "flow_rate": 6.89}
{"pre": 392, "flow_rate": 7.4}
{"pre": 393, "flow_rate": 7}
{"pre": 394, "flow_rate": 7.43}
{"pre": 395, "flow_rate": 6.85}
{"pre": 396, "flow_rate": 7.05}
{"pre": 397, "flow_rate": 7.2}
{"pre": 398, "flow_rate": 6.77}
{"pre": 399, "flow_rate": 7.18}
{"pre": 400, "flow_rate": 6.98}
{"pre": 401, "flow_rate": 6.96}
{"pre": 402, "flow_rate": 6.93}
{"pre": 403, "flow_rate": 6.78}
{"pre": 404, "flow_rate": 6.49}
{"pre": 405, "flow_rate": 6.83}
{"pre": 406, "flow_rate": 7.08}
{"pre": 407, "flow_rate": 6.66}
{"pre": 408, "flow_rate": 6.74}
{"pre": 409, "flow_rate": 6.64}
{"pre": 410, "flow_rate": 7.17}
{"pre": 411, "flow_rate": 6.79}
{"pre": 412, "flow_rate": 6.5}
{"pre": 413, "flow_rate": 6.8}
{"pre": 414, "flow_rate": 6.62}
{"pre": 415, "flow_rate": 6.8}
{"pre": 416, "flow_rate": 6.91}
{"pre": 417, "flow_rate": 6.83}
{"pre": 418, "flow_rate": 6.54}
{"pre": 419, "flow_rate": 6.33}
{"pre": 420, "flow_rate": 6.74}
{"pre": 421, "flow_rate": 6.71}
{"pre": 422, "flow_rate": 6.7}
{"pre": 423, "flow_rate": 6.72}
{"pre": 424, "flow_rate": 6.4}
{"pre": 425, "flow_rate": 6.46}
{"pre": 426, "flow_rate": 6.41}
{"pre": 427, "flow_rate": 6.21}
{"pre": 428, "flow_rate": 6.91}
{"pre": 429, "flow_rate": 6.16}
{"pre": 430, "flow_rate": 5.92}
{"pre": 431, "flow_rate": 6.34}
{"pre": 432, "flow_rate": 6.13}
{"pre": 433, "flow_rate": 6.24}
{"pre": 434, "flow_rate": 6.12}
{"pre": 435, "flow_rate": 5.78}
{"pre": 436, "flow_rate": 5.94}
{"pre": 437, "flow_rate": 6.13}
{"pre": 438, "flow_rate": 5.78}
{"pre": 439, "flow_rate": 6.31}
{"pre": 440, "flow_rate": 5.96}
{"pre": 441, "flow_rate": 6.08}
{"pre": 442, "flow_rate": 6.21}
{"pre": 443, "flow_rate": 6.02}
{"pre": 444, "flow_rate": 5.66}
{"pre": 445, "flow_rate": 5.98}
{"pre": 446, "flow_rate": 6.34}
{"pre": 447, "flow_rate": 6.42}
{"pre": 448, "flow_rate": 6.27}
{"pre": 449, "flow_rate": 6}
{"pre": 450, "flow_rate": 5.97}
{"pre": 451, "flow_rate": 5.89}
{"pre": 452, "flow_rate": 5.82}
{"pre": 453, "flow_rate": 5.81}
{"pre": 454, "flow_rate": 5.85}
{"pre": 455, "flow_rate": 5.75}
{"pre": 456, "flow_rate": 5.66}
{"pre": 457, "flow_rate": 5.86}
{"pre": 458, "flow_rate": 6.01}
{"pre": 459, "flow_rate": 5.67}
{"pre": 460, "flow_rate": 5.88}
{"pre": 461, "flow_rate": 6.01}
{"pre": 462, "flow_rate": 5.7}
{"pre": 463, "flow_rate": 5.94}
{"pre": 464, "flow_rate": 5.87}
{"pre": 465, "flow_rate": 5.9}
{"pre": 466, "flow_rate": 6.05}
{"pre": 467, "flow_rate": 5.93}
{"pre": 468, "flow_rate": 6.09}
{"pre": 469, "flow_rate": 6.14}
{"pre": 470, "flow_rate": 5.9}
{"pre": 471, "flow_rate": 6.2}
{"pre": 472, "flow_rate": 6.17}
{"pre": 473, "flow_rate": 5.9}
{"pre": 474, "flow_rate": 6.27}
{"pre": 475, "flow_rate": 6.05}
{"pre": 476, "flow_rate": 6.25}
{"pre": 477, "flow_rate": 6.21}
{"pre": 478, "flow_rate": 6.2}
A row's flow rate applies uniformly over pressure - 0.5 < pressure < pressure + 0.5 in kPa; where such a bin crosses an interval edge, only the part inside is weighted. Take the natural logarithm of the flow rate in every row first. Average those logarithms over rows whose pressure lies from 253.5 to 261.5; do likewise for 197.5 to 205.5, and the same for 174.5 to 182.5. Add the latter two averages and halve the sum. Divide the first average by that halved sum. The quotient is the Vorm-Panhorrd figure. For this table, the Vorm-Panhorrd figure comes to 0.82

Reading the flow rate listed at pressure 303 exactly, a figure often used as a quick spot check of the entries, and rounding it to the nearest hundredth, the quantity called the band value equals 7.42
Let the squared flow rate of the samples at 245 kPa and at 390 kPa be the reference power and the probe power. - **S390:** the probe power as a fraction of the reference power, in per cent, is 94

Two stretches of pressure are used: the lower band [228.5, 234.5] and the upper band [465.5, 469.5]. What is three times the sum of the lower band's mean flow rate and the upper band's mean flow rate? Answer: 38.5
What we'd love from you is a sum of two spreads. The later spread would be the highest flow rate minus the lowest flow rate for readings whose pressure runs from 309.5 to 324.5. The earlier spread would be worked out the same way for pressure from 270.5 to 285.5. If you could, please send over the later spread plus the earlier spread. 2.8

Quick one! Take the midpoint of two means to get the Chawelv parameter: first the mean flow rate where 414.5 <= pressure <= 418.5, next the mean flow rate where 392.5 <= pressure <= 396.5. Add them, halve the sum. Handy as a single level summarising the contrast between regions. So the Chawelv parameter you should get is 6.9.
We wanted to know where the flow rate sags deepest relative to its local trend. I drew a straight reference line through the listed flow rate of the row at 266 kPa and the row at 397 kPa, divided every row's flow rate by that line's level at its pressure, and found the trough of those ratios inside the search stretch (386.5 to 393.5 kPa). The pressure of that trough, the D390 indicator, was 391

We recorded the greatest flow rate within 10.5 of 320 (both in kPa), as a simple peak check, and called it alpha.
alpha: 7.22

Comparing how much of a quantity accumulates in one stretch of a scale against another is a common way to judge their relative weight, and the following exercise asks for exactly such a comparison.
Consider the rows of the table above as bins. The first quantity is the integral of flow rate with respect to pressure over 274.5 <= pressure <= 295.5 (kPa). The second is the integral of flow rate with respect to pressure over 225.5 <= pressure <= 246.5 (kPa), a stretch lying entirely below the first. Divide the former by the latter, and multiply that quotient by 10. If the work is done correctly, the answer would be 10.6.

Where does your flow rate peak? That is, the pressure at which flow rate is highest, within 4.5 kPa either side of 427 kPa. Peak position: 428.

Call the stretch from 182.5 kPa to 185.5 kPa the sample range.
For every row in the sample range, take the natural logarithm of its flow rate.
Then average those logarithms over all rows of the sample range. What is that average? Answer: 1.86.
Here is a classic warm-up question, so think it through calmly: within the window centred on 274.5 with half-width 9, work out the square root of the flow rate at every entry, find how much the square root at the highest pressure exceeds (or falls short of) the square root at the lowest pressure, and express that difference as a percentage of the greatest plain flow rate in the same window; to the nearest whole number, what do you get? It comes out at 12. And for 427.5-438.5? -3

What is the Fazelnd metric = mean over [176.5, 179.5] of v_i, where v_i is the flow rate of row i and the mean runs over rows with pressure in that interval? 6.5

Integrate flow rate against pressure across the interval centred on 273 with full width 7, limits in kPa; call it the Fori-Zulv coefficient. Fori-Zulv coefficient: 43.6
